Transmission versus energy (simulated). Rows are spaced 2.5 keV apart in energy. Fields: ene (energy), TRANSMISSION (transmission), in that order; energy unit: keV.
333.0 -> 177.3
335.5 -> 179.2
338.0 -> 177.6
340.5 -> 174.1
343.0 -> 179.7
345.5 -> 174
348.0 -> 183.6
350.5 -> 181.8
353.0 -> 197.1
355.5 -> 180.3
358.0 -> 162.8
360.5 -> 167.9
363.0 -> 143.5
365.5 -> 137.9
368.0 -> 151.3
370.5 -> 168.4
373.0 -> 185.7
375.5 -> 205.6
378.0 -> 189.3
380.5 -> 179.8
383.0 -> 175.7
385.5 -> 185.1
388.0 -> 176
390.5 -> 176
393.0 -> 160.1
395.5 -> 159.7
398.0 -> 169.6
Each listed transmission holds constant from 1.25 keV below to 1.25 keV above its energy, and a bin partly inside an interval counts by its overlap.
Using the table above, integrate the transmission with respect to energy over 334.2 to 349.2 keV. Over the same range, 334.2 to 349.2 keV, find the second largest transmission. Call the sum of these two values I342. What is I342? 2850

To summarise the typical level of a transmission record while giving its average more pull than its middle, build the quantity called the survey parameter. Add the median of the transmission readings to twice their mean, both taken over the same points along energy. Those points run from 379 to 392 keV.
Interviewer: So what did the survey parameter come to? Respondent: 533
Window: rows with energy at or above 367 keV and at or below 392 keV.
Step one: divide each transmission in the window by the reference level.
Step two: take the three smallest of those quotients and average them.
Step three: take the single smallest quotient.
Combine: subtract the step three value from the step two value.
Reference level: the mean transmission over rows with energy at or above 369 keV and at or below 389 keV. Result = 0.076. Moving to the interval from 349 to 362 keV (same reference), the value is 0.041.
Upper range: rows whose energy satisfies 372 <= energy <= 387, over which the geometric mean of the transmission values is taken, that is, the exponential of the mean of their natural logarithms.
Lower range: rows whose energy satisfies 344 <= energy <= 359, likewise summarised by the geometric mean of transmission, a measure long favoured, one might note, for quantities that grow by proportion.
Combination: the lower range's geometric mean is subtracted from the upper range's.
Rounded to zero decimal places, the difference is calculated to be 7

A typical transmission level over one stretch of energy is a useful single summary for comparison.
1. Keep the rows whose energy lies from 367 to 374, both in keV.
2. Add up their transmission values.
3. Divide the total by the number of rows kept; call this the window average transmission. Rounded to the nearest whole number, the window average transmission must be 168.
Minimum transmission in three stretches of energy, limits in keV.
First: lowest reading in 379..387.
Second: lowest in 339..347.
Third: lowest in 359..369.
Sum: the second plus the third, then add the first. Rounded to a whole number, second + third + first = 488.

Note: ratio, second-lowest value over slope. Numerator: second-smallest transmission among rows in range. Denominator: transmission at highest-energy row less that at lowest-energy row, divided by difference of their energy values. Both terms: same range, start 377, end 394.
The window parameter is -90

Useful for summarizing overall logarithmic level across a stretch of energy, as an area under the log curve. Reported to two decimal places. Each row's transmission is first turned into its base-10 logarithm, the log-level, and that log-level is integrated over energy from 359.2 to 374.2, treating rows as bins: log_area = 32.99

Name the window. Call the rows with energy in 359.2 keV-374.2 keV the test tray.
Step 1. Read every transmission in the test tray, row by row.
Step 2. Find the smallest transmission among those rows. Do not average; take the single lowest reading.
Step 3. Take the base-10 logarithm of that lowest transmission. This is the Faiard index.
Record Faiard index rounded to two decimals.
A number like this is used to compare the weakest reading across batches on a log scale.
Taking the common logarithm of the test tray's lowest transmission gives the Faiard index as 2.14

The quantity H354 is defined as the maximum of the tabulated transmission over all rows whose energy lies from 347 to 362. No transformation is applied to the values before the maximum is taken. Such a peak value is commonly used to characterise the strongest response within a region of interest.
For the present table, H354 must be 197.1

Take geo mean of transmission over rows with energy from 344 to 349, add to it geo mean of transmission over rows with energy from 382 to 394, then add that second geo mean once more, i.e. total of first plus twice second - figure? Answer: 528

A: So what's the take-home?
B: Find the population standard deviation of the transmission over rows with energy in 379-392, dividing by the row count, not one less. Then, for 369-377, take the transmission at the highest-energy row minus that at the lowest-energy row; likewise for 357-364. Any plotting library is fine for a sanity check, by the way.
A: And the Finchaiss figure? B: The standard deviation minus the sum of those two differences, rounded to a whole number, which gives -14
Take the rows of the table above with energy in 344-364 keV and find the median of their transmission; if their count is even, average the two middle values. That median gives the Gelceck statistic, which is 177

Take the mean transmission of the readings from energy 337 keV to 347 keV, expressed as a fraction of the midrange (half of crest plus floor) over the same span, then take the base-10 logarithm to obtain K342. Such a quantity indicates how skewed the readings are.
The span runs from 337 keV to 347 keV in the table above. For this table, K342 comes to -0.001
